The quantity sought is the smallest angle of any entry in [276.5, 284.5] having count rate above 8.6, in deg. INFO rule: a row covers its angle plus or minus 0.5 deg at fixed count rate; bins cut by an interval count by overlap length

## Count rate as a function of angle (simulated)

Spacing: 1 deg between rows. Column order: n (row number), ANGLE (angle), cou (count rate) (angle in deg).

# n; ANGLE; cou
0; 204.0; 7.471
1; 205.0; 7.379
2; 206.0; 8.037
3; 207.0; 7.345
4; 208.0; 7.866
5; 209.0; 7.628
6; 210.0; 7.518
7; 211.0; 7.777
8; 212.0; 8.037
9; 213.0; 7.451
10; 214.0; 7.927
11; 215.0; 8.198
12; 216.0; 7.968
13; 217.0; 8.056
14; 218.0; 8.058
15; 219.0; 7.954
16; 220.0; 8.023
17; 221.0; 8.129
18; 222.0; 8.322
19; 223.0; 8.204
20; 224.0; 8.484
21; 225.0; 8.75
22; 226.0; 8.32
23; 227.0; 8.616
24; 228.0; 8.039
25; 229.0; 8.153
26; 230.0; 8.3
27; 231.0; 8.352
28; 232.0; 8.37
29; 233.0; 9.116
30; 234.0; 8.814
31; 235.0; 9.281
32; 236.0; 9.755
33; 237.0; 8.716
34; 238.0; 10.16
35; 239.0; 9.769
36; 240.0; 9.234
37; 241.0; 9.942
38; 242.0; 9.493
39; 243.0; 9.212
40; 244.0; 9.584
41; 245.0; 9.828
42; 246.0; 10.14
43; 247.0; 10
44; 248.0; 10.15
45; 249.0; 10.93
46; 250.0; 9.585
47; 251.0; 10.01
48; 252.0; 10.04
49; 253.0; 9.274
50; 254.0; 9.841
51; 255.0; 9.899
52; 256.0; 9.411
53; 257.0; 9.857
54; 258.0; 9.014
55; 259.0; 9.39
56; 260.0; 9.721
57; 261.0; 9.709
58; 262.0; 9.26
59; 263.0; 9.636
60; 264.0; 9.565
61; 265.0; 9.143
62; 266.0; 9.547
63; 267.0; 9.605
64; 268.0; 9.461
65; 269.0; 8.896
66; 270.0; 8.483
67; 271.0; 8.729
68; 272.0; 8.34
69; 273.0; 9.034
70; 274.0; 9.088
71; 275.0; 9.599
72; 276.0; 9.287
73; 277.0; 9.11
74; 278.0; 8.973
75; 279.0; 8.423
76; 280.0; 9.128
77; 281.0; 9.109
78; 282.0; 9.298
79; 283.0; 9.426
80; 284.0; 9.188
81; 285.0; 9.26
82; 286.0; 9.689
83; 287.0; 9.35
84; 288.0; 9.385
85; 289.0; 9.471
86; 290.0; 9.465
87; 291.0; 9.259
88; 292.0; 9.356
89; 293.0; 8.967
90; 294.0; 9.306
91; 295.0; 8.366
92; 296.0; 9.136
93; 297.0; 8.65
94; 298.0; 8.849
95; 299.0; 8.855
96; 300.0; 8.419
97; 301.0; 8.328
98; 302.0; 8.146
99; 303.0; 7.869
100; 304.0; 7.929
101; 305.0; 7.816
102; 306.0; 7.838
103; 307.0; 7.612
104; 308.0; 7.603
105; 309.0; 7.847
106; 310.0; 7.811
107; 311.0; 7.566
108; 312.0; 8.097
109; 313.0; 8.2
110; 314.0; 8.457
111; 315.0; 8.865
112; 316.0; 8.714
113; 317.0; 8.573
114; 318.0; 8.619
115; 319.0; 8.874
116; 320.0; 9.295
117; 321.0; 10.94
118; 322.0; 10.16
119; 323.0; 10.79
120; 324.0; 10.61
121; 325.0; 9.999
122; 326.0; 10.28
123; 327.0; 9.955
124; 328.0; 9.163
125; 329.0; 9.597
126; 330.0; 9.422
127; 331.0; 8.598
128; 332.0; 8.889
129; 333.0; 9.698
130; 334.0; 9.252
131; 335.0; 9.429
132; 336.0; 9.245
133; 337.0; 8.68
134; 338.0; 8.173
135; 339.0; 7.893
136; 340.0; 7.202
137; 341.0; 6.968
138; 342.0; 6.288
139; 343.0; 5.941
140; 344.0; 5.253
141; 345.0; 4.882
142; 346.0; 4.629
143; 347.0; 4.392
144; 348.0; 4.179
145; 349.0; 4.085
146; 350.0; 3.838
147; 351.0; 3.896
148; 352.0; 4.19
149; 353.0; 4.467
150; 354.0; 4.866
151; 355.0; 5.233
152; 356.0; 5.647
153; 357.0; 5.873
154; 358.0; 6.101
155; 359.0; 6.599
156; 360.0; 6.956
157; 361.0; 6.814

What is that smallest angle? 277.0 deg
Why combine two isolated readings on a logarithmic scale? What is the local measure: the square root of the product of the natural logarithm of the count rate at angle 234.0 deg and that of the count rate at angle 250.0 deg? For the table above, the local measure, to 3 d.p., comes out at 2.218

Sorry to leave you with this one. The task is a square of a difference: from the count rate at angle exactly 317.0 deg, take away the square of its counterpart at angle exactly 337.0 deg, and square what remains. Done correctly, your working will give 4458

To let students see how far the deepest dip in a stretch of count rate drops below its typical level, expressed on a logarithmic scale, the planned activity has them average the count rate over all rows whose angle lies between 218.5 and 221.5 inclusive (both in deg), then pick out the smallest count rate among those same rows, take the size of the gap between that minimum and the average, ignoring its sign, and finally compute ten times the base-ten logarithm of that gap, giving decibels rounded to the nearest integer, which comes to -11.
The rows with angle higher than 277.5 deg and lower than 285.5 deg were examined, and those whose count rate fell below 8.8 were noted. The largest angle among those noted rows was 279.0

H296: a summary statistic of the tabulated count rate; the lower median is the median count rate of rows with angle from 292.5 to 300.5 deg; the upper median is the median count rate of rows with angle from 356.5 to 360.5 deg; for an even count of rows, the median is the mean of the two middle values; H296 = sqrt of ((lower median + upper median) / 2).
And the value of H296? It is 2.76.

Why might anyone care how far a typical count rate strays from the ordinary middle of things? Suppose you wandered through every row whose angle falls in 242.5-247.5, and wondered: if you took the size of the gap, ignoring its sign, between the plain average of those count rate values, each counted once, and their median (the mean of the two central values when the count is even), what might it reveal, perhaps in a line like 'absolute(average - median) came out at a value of 0.075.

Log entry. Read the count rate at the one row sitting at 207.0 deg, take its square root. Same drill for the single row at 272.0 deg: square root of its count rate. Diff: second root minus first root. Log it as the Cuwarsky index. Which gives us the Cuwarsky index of 0.18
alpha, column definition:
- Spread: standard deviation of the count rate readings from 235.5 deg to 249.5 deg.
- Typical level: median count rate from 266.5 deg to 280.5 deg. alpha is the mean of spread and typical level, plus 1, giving 5.8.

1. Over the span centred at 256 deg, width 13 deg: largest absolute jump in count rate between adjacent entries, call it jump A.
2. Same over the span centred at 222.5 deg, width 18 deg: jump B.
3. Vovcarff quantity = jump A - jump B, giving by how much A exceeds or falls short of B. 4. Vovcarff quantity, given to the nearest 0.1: 0.3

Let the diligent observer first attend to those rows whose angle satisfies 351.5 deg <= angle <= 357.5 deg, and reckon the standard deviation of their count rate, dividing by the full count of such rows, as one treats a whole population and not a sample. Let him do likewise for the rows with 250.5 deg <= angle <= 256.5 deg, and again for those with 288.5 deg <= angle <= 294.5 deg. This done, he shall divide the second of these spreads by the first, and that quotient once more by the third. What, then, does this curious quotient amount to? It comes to 2.9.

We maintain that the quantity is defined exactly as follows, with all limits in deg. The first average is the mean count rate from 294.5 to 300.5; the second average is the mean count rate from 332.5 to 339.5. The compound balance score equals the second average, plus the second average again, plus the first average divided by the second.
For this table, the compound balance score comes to 18.8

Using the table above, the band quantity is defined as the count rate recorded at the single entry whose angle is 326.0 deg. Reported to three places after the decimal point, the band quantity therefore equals 10.280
